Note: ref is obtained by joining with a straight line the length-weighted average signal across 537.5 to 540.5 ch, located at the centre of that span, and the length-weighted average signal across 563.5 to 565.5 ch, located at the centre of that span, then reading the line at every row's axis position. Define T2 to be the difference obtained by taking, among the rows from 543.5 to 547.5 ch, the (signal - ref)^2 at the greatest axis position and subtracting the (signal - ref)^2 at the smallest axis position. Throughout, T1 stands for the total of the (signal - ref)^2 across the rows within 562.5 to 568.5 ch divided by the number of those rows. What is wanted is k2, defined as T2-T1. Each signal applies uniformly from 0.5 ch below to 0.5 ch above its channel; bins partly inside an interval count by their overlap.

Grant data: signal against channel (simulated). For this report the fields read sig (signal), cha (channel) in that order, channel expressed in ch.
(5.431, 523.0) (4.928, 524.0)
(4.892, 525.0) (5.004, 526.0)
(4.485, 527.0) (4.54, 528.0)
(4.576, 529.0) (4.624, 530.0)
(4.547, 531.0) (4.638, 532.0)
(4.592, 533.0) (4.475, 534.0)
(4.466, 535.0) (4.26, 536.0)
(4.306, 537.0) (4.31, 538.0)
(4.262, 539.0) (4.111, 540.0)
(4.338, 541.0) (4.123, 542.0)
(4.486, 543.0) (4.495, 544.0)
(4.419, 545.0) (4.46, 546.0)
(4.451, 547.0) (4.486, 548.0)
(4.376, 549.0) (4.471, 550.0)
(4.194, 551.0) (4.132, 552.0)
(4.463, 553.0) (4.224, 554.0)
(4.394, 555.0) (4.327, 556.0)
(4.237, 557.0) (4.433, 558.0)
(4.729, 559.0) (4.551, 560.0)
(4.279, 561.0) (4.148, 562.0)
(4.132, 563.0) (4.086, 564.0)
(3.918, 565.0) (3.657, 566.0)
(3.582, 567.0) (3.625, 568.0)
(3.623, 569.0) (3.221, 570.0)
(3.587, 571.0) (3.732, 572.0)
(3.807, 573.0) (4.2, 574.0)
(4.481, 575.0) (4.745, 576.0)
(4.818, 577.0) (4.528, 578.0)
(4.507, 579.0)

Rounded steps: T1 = 0.069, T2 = -0.01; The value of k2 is -0.1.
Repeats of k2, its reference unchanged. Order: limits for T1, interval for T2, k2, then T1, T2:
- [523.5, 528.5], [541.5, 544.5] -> -0.1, 0.224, 0.09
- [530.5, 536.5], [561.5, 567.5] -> 0.1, 0.060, 0.14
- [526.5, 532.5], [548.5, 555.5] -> 0.0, 0.070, 0.04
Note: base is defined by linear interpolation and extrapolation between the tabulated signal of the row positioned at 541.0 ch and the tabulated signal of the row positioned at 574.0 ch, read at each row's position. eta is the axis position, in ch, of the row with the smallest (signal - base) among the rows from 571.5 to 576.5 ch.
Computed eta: 572.0 ch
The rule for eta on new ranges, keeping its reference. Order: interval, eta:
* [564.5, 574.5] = 570.0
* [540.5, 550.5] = 542.0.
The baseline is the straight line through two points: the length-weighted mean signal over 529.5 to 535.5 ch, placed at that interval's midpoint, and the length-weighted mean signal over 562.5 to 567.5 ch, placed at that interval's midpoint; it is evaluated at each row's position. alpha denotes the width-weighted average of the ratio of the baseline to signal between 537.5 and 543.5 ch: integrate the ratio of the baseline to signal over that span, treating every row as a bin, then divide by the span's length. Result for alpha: 1.03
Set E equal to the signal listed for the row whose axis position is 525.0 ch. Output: 4.892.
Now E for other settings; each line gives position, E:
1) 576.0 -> 4.745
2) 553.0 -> 4.463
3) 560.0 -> 4.551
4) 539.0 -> 4.262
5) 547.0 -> 4.451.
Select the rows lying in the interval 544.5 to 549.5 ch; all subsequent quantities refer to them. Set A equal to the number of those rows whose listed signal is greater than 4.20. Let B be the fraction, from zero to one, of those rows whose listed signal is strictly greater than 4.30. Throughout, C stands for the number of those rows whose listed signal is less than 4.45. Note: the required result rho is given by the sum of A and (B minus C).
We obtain 4.0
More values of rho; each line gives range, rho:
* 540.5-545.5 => 1.8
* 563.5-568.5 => -5.0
